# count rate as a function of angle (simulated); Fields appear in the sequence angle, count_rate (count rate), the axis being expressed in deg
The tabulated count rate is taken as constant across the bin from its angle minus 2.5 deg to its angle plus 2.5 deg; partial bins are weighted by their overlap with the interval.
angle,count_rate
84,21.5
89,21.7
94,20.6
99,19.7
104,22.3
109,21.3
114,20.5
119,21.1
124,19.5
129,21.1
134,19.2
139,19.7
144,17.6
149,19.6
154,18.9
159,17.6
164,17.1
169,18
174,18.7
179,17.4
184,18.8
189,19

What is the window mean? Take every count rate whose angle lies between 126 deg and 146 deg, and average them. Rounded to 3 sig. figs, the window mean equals 19.4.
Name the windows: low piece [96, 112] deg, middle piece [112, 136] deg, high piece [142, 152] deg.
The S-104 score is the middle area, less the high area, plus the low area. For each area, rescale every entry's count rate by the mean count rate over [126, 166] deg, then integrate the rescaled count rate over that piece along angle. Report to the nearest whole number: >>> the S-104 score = 34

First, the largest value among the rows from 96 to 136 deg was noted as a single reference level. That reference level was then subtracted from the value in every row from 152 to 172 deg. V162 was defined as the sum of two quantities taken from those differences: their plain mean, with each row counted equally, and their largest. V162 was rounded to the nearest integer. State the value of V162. -8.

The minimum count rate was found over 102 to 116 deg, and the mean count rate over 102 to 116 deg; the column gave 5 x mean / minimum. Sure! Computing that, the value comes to 5.211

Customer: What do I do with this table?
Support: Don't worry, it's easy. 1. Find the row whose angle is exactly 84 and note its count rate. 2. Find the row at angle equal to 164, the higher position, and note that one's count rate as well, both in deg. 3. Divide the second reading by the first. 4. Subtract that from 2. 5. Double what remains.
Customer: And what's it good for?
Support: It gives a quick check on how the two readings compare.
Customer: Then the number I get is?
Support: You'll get 2.41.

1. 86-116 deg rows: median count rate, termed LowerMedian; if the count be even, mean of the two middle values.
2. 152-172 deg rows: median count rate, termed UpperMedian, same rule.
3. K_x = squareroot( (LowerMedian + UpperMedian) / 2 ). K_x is 4.40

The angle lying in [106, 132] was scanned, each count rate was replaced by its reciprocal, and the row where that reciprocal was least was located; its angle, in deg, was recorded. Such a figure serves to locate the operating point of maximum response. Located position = 109 deg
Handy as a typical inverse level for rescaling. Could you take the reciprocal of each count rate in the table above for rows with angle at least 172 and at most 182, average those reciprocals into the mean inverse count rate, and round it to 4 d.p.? 0.0555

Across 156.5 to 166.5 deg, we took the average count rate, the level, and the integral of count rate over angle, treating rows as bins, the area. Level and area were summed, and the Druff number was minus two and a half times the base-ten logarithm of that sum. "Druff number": -5.70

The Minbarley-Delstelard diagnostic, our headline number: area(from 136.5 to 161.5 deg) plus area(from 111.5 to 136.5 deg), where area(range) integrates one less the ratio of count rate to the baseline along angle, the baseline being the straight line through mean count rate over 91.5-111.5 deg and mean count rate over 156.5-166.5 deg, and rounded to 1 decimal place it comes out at -1.6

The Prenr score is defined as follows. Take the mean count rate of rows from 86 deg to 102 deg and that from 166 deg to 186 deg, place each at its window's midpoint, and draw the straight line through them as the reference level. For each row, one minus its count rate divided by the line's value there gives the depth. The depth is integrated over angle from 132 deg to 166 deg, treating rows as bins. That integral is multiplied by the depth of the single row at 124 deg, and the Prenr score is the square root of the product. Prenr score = 0.12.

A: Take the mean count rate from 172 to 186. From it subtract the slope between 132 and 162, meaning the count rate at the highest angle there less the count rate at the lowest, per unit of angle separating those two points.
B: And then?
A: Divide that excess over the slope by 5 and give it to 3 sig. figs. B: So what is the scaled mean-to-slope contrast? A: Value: 3.67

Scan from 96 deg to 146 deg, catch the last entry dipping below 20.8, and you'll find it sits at 144 deg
